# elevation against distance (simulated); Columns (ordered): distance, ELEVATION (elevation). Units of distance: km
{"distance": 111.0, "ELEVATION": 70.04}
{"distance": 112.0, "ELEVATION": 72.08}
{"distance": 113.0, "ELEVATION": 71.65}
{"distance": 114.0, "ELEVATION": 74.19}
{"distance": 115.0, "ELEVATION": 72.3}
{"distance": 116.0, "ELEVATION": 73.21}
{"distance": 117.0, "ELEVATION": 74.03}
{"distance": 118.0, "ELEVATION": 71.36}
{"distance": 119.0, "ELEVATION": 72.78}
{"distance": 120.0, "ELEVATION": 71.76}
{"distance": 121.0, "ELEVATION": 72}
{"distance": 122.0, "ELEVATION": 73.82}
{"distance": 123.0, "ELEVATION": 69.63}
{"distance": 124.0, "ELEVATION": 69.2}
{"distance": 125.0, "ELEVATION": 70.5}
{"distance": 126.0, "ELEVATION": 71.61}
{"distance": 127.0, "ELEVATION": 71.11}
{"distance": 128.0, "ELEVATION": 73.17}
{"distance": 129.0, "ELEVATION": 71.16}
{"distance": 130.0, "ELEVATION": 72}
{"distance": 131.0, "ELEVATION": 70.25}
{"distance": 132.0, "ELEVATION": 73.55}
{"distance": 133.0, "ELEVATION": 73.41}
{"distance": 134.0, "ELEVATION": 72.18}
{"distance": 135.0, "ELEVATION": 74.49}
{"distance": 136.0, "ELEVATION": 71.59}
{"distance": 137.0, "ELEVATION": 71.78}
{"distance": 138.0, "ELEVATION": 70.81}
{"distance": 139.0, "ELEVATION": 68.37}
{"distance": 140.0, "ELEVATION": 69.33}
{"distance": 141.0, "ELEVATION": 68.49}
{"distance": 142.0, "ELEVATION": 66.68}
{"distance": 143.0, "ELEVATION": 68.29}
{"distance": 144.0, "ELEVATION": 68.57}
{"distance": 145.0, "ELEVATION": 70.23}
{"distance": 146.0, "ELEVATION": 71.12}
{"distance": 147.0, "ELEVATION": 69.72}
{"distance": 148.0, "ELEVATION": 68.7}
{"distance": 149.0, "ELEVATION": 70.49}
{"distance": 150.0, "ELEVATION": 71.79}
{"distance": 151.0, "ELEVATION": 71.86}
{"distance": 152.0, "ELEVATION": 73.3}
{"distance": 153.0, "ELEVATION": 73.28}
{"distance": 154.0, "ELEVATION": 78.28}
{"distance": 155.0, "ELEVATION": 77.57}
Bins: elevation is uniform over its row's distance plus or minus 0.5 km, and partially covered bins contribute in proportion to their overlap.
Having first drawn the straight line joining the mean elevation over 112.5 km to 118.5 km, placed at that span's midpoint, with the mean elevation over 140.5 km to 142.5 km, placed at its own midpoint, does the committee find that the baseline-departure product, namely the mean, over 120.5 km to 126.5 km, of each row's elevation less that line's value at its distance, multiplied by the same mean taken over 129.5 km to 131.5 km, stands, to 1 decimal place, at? -0.1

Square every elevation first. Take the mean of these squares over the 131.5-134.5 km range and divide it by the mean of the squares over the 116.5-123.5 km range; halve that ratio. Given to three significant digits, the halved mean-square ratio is 0.512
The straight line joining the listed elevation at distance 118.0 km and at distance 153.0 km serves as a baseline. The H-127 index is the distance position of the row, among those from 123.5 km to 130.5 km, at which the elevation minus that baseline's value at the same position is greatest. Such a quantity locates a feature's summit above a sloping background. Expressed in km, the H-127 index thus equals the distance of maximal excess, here 128.0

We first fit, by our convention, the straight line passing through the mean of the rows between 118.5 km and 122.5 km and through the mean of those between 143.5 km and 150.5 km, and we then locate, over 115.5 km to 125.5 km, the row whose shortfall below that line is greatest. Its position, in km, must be 124.0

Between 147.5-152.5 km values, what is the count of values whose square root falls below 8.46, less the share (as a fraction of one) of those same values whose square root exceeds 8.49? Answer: 1.8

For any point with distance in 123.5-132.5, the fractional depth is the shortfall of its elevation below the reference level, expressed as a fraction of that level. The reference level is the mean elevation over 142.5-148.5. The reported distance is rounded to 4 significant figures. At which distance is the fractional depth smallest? 132.0 km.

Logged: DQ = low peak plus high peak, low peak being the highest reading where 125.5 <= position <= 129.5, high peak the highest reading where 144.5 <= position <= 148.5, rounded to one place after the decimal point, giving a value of 144.3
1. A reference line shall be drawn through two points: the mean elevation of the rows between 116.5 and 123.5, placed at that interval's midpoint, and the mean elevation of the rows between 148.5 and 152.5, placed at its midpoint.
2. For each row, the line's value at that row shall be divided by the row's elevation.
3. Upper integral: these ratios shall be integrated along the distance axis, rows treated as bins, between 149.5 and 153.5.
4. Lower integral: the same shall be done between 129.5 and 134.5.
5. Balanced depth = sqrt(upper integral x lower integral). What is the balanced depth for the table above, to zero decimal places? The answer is 4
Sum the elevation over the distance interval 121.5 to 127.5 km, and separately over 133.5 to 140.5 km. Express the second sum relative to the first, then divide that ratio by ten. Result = 0.12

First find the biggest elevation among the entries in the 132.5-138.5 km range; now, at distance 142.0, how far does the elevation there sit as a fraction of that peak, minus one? -0.10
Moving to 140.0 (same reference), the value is -0.07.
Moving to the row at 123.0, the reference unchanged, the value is -0.07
